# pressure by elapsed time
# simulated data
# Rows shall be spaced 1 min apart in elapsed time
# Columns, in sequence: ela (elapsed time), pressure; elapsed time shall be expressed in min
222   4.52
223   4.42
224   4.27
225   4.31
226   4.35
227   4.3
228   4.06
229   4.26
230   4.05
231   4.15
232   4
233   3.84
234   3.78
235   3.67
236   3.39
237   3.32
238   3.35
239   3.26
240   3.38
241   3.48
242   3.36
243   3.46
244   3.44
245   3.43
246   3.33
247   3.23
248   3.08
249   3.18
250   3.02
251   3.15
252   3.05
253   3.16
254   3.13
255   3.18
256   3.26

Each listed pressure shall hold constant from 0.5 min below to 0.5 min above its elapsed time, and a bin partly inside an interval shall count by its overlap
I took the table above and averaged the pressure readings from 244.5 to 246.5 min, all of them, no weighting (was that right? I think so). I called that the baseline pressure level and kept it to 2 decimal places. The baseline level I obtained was 3.38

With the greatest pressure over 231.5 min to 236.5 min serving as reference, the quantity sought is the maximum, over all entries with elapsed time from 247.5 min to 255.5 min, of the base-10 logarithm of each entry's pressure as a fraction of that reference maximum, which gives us -0.10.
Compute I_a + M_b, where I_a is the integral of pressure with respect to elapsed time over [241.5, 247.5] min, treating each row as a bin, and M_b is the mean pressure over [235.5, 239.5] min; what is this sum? 24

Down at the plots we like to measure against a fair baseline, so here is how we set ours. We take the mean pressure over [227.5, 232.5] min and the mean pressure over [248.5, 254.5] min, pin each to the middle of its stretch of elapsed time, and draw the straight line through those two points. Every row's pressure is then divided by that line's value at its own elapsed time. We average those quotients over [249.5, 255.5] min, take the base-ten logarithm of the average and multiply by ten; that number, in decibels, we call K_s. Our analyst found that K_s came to 0.07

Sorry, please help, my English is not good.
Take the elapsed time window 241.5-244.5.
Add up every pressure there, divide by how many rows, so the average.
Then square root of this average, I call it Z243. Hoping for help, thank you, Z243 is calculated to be 1.85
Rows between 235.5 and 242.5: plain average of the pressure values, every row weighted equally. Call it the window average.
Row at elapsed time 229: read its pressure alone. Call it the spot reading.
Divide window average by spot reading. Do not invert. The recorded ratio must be 0.79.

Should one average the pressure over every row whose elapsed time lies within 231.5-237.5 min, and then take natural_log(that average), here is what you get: 1.30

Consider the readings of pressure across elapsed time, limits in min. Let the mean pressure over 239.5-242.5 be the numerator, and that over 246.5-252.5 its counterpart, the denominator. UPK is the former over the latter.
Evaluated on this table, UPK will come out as 1.09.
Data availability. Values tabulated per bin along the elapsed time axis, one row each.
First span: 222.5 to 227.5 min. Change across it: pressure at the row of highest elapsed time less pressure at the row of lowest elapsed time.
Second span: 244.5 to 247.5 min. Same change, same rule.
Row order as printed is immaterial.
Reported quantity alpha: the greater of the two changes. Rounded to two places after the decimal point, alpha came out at -0.12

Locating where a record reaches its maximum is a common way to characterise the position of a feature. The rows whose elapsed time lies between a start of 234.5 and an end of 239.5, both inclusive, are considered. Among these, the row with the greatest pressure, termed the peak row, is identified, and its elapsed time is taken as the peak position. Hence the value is 235 min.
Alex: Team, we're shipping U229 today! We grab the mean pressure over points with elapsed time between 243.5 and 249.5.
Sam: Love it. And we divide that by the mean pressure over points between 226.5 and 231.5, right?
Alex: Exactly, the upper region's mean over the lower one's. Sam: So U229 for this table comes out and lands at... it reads 0.79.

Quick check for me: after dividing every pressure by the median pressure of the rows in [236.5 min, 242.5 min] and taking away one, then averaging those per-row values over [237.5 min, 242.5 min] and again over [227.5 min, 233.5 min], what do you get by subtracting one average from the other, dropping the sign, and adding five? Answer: 5.21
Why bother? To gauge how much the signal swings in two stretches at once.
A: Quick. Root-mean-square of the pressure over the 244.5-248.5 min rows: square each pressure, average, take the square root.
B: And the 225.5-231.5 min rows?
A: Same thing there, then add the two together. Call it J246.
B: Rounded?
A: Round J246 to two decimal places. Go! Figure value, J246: 7.47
